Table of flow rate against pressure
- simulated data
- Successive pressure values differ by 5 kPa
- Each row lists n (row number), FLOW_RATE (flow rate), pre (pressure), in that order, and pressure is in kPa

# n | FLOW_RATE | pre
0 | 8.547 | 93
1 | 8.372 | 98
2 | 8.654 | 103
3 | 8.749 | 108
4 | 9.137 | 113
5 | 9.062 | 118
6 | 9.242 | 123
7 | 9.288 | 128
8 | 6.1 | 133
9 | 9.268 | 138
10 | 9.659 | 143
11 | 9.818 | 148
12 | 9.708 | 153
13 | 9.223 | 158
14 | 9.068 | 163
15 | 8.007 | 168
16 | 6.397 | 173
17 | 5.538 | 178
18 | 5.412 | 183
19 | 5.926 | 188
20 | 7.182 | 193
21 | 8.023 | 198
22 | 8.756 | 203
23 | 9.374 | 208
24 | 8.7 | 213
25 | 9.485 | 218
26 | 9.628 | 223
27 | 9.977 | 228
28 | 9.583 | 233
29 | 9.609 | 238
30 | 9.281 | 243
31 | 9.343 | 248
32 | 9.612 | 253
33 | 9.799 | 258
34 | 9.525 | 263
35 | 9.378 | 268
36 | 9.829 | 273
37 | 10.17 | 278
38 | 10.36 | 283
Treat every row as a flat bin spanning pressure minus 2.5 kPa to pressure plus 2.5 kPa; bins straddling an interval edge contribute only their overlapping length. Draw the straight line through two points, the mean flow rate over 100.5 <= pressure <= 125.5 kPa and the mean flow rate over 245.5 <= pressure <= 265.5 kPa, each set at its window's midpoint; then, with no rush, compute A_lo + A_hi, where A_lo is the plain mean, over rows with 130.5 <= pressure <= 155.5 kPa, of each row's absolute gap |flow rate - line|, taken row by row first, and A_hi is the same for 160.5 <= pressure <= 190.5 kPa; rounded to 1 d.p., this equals 3.5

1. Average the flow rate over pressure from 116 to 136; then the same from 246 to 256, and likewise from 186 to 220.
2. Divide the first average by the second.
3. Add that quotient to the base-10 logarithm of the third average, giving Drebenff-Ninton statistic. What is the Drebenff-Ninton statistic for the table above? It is 1.80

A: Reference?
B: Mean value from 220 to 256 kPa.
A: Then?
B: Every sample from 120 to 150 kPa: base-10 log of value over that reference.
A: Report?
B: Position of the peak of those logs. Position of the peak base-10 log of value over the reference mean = 148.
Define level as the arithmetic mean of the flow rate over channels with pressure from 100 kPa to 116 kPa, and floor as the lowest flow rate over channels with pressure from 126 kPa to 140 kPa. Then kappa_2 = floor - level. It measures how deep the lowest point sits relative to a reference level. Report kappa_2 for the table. -2.7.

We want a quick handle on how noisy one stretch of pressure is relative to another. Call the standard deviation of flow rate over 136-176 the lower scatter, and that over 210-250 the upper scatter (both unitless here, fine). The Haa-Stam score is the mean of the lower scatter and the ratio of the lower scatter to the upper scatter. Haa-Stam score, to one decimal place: 2.1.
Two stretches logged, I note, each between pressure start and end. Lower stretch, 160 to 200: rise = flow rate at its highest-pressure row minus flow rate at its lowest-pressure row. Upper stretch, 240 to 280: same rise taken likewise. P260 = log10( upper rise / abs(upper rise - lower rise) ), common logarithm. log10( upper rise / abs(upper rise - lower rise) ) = -0.34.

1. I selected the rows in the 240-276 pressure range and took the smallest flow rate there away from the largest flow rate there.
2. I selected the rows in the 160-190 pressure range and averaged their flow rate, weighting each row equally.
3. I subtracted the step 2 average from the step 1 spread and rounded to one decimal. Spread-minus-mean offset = -6.2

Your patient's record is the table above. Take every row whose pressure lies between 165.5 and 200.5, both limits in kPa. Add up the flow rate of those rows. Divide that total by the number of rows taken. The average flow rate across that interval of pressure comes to 6.6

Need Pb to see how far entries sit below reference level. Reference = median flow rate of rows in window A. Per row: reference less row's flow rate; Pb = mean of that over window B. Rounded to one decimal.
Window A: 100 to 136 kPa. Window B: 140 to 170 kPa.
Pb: -0.2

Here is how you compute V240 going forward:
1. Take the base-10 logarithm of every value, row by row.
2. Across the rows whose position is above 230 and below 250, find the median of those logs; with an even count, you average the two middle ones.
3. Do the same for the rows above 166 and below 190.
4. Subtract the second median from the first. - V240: 0.20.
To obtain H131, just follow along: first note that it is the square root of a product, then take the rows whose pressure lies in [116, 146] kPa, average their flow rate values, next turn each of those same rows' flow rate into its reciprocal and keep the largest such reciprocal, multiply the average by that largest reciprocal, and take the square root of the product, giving 1.20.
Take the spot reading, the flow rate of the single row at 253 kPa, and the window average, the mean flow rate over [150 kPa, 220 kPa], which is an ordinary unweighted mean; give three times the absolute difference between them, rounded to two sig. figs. 5.1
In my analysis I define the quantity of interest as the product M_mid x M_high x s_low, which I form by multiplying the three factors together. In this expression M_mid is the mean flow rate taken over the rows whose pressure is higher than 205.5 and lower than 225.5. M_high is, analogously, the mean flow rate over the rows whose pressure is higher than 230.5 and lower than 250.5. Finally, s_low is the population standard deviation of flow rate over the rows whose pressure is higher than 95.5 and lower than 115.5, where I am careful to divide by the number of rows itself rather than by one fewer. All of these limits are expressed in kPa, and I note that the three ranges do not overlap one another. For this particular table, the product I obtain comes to 24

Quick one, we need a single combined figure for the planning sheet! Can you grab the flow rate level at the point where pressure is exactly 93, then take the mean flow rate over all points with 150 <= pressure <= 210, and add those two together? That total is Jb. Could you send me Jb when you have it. 16.3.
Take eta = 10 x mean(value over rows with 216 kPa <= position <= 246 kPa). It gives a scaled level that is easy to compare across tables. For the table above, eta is 95.9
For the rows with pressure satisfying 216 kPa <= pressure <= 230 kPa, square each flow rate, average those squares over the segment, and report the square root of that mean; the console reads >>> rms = 9.7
